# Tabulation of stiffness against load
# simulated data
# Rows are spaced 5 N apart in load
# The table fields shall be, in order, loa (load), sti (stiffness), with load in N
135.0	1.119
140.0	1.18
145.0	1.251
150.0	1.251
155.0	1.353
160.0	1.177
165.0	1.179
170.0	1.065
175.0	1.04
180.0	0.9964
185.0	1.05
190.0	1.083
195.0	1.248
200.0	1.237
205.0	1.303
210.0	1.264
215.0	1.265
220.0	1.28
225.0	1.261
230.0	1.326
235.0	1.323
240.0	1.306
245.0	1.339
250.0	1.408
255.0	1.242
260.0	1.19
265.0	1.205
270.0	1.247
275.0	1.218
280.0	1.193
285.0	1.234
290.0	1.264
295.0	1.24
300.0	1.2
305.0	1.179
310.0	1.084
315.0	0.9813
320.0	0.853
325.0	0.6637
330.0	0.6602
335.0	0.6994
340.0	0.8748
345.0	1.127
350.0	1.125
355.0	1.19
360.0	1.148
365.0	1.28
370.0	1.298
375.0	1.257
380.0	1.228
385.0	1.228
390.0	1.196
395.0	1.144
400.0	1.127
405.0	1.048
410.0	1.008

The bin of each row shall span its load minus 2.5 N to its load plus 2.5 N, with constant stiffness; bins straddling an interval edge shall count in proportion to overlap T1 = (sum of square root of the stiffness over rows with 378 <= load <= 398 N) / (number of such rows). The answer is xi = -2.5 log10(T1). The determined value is -0.10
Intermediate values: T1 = 1.09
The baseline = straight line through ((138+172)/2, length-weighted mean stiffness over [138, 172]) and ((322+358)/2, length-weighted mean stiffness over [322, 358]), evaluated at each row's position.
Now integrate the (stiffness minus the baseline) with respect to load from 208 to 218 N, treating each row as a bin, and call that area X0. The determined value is 1.5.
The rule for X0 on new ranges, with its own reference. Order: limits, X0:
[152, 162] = 0.6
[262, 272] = 2.0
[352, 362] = 2.9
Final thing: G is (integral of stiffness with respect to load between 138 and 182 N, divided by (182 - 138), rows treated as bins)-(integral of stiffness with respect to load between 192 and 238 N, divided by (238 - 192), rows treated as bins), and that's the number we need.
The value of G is -0.11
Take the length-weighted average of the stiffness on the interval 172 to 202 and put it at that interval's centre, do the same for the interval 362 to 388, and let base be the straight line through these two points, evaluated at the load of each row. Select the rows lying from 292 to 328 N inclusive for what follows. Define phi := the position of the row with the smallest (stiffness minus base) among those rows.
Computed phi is 325.0 N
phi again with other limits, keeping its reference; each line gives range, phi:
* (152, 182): 180.0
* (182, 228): 185.0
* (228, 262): 260.0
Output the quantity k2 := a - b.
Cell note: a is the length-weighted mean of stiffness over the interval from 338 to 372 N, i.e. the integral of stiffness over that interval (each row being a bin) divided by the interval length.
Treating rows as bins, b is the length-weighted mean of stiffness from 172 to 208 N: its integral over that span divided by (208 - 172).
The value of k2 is 0.013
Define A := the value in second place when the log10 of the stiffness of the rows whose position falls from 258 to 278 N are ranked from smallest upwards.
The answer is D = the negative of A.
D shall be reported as -0.08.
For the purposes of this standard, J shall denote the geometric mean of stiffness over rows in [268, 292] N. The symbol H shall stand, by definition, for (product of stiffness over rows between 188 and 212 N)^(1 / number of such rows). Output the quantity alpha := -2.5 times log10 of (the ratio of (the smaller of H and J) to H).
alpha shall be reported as 0.00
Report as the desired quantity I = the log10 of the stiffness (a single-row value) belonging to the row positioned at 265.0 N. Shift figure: 0.081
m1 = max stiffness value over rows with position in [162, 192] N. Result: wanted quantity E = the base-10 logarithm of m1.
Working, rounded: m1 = 1.179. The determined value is 0.07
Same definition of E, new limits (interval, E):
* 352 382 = 0.11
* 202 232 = 0.12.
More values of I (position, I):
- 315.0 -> -0.008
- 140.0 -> 0.072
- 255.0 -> 0.094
